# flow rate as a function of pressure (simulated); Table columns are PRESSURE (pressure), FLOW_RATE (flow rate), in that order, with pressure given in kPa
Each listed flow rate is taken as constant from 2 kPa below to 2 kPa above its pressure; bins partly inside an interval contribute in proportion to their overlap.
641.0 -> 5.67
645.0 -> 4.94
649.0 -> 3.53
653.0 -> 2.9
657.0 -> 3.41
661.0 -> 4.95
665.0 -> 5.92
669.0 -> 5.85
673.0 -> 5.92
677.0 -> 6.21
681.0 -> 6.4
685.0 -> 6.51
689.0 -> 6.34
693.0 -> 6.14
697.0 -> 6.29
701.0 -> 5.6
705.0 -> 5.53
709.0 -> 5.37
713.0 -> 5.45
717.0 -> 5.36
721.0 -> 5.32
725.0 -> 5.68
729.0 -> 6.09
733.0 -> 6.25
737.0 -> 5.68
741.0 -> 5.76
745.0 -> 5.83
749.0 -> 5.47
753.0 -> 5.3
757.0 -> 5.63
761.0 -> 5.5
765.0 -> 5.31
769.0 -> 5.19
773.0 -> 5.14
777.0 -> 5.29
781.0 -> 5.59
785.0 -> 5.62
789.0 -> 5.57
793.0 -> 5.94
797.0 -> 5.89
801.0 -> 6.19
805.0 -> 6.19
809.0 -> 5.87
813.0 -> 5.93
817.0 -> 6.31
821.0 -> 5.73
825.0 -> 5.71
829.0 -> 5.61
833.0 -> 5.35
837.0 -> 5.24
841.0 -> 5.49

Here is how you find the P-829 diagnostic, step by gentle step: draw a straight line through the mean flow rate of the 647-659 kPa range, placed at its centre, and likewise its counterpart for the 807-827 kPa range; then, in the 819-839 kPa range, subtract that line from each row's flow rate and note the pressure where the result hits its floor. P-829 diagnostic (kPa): 837.0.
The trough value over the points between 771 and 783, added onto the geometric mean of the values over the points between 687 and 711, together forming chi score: 11.0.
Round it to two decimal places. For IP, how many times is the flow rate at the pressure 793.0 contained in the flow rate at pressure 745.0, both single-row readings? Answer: 0.98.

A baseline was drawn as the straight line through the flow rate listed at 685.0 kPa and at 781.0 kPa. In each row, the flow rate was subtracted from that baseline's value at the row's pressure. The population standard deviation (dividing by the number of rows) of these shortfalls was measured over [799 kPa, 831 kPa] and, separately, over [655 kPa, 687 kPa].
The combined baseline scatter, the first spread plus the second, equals 1.22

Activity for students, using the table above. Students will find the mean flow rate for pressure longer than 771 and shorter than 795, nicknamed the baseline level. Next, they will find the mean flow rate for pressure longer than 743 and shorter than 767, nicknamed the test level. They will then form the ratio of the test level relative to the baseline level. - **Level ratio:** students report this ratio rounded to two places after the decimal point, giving 1.00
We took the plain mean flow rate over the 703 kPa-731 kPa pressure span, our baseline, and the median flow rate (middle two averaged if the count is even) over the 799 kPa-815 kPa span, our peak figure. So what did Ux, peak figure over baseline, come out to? 1.09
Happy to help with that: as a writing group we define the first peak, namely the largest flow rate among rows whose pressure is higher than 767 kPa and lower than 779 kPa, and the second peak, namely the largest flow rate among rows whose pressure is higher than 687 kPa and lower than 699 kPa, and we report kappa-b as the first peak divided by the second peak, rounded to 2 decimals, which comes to 0.83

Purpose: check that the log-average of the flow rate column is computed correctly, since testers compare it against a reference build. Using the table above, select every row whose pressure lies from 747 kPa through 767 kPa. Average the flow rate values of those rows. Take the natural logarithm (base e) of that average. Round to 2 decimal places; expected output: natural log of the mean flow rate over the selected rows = 1.69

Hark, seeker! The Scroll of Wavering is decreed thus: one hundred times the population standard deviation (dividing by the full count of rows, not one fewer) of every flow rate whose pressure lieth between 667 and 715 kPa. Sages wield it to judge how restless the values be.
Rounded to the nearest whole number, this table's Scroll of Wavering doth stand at 39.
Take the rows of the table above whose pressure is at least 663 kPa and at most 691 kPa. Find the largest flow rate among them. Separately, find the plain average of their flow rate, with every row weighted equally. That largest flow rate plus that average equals 12.67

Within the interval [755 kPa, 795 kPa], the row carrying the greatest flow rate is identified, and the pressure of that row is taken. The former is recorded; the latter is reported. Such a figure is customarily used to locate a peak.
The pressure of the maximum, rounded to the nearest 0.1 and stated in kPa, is 793.0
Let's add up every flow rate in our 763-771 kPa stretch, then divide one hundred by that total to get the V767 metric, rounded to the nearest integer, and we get 10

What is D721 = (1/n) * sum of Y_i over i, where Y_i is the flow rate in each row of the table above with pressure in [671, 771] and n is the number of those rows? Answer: 5.77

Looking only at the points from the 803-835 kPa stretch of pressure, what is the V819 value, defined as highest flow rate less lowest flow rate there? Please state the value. 1.0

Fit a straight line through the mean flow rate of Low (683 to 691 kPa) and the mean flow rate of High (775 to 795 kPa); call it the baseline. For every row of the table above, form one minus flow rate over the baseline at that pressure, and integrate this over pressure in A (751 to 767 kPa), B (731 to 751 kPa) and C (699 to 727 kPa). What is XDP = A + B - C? -1.7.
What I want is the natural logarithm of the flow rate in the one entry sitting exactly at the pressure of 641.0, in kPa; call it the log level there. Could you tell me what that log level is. 1.74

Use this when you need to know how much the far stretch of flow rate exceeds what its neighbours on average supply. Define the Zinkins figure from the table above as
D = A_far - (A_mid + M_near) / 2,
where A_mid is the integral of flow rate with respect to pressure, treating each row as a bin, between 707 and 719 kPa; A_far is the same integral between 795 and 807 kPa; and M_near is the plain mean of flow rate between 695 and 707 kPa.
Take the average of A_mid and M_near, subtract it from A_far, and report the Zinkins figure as 38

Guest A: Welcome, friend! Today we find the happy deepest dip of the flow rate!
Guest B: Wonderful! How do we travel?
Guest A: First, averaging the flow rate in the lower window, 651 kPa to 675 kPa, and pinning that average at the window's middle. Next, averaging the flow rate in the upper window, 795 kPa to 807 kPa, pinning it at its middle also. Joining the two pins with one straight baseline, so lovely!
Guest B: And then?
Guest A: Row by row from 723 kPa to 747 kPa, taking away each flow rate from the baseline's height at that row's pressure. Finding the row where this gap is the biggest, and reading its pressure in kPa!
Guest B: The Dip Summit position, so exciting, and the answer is 737.0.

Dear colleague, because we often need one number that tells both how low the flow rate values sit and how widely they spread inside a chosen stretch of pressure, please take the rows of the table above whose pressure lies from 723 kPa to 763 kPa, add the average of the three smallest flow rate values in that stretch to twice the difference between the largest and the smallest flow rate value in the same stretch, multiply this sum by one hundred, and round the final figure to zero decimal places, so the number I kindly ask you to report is 732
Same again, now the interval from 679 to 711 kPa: 778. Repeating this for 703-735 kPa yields 721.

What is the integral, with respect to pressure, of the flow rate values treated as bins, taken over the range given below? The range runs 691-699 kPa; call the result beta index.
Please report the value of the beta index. 49.7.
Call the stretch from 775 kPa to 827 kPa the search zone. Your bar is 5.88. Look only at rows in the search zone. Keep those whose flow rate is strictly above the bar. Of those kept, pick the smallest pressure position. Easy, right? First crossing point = 793.0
